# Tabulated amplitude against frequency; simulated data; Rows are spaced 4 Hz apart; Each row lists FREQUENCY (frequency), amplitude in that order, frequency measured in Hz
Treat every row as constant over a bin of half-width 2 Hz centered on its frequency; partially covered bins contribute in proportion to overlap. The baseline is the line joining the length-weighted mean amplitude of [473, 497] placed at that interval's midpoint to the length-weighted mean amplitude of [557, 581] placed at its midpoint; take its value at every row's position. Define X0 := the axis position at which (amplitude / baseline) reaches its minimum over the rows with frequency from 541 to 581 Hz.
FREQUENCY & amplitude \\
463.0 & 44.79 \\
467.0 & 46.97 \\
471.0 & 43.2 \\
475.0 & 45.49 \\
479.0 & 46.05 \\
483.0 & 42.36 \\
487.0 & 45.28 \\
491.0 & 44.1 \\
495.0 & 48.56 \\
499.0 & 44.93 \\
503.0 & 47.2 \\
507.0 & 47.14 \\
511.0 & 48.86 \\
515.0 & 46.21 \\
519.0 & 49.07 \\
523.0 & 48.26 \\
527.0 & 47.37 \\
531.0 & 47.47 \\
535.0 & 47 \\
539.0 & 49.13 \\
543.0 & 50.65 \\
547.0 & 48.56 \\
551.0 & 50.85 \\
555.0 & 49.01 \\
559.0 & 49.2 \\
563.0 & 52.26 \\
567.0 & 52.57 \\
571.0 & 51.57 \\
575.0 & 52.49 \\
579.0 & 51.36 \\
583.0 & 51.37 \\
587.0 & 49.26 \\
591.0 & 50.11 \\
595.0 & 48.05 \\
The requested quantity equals 559.0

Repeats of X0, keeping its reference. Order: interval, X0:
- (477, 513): 483.0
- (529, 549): 535.0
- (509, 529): 515.0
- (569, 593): 587.0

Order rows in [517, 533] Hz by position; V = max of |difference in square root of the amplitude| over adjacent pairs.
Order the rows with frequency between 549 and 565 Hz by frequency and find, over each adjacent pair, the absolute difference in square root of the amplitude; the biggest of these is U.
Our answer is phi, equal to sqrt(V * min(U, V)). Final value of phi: 0.064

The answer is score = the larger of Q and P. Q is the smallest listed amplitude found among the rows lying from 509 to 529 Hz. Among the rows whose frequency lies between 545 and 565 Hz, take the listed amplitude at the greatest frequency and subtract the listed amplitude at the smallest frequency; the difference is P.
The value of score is 46.2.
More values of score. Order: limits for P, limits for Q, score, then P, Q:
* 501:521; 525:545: 47.0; 1.9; 47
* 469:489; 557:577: 49.2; 2.1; 49.2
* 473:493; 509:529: 46.2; -1.4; 46.21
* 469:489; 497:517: 44.9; 2.1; 44.93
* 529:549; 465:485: 42.4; 1.1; 42.36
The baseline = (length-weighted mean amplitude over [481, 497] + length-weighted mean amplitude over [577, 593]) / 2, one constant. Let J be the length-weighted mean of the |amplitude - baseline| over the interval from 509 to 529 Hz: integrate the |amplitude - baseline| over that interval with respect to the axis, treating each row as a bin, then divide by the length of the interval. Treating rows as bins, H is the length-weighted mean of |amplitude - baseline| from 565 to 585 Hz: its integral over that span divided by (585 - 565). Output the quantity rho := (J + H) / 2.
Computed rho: 2.5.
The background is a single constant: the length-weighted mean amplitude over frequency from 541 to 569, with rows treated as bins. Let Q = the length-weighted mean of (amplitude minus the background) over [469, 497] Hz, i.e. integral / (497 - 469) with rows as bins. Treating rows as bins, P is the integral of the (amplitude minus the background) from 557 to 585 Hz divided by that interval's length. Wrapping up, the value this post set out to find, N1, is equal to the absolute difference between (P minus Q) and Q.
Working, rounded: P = 1.1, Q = -5.4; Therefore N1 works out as 12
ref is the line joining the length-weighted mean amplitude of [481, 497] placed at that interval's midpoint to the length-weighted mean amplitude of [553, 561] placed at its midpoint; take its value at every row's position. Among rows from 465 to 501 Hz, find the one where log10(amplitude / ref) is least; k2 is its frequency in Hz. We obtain 483.0 Hz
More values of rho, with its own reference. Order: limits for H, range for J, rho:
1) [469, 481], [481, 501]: 3.0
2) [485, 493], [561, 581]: 3.7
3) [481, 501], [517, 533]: 1.8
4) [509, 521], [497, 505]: 1.5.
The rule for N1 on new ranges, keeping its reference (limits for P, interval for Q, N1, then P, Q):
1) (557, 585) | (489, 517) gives 9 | 1.1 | -3.7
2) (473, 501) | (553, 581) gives 7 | -5.2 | 0.8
